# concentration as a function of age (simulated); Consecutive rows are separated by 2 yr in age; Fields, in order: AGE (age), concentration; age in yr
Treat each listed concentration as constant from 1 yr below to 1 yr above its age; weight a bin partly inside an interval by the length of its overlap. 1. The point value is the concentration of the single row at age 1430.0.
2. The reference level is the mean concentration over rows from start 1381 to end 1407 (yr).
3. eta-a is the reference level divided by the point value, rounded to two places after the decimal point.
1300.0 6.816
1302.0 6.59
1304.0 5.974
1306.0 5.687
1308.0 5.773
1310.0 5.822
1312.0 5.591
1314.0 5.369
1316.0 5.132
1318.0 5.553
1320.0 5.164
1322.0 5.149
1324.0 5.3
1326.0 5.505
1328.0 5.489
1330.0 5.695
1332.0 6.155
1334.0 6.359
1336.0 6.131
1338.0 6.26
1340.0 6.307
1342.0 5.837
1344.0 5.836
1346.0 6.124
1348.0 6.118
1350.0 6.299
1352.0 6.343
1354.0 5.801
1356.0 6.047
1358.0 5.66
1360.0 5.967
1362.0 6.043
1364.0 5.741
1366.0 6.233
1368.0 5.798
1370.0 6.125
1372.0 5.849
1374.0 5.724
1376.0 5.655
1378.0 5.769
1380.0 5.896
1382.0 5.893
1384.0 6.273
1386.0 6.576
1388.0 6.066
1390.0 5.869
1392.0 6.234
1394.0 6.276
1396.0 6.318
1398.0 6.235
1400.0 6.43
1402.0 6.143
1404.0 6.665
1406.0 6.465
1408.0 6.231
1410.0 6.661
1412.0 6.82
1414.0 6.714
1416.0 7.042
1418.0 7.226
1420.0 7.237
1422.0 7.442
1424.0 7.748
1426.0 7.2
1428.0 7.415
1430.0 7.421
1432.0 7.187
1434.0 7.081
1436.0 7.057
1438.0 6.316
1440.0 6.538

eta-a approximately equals 0.84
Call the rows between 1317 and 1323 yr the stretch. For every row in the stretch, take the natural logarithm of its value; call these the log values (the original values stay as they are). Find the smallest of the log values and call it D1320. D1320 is 1.64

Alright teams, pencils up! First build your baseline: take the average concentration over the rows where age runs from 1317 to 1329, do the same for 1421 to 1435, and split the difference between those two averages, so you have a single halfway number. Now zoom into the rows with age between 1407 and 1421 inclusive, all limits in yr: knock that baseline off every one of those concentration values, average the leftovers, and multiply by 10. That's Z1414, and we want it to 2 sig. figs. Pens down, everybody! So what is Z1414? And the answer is 4.9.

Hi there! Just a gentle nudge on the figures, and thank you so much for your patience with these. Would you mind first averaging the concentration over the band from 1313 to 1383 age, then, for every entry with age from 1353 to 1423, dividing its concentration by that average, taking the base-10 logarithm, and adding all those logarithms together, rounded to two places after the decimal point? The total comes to 1.02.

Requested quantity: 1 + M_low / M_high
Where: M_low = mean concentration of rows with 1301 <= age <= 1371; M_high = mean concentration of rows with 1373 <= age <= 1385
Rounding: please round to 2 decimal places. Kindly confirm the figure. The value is 2.00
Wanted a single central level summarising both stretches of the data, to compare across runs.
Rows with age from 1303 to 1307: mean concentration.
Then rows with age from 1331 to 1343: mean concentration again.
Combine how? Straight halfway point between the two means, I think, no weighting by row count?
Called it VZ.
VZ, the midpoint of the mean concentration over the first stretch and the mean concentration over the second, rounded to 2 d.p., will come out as 6.00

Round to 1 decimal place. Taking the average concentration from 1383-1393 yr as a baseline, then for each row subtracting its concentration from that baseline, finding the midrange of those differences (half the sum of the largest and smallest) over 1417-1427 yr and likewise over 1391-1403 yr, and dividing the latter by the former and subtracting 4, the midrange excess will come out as -3.9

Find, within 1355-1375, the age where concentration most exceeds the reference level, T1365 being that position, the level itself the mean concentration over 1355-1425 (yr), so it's 1366.0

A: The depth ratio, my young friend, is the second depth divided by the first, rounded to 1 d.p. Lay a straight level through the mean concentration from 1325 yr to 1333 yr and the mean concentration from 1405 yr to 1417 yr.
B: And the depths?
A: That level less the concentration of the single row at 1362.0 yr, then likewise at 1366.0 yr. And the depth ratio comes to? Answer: -2.0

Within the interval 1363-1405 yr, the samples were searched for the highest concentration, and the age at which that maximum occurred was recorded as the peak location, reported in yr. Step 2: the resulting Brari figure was 1404.0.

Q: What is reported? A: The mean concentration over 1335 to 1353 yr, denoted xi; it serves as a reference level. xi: 6.1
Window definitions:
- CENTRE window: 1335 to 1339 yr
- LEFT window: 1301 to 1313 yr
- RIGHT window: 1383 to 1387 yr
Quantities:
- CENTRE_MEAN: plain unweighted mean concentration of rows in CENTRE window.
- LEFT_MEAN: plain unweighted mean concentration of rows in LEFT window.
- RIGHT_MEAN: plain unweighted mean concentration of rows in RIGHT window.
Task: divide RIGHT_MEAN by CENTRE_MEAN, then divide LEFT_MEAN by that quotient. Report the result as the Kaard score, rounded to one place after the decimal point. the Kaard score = 5.7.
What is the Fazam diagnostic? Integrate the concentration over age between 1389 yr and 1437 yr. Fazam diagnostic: 326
